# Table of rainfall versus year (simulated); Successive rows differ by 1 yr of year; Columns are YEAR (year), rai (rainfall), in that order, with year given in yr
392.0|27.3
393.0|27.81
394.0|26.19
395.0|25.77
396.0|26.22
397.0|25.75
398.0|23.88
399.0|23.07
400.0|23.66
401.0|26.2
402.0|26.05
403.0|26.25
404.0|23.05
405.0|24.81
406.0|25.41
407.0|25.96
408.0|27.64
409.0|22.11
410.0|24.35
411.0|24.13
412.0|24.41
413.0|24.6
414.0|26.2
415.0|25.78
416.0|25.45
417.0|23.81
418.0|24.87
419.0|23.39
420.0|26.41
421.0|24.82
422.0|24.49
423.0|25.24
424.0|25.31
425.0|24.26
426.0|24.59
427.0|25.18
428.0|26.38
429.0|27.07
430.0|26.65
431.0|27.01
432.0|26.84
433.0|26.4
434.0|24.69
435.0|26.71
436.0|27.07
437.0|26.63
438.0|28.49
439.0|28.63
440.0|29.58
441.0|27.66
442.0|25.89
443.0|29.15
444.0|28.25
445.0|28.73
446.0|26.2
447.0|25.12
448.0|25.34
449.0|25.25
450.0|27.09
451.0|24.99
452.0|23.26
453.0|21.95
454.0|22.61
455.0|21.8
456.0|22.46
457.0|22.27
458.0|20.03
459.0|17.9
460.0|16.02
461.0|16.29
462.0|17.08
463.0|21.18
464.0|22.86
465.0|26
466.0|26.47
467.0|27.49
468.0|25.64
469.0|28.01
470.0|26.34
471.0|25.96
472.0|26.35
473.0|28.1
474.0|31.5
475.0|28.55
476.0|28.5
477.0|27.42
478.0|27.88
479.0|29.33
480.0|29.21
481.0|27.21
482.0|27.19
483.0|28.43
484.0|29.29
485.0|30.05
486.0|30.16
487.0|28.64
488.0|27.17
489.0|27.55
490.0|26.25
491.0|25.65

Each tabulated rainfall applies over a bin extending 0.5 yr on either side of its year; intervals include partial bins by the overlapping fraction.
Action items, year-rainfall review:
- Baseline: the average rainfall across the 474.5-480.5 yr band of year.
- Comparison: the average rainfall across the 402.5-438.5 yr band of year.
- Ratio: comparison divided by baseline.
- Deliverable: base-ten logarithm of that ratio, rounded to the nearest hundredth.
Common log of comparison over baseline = -0.05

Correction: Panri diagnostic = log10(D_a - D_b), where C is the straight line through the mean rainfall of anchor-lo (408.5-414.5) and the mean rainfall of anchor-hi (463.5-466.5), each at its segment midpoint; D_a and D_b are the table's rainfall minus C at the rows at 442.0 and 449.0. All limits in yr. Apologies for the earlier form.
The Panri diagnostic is -0.13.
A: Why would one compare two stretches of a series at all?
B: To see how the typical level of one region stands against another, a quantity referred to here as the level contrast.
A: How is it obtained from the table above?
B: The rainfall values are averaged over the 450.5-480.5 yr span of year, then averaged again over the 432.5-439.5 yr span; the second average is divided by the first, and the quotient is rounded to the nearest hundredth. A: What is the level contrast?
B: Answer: 1.10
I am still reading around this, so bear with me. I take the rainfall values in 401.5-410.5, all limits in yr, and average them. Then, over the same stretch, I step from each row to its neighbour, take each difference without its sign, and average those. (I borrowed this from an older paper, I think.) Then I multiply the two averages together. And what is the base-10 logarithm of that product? 1.69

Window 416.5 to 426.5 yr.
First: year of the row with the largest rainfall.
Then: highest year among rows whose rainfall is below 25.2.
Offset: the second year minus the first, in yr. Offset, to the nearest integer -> 6 yr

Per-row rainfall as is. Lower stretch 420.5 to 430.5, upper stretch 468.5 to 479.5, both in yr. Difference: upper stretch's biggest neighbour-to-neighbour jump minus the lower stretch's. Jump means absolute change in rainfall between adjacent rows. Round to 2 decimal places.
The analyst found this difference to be 2.20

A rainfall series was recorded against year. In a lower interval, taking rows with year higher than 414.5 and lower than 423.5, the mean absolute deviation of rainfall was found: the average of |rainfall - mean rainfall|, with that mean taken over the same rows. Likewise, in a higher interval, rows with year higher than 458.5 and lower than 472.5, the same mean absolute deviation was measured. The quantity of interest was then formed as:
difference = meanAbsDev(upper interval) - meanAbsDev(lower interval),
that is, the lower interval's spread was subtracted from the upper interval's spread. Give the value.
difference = 3.19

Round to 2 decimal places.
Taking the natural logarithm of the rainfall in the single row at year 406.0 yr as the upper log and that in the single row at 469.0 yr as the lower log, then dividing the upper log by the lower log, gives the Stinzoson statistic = 0.97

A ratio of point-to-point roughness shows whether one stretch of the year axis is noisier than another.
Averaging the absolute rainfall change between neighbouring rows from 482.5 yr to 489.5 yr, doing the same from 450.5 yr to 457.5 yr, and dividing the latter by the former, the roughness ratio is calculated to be 1.1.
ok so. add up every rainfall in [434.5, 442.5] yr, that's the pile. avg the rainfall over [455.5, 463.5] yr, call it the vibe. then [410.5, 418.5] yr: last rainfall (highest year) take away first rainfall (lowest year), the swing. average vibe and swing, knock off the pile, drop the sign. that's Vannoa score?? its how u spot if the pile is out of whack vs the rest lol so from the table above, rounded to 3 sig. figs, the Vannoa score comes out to 211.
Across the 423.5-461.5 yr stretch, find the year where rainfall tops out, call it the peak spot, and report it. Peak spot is 440.0 yr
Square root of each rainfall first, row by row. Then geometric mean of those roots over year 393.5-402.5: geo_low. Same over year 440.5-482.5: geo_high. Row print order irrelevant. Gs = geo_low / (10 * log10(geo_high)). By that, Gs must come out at 0.719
